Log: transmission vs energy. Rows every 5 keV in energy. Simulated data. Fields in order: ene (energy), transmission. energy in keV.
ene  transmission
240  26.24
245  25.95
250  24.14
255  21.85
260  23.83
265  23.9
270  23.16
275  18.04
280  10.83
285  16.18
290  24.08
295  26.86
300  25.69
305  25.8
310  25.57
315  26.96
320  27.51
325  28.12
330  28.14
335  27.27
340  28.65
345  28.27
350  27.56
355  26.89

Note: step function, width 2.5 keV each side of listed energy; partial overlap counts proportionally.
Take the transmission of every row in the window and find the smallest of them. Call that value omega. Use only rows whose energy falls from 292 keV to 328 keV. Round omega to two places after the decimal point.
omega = 25.57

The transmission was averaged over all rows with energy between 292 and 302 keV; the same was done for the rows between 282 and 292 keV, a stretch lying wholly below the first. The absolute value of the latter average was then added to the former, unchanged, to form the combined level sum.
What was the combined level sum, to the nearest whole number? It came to 46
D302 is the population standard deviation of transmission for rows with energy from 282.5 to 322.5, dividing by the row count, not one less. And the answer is 3.4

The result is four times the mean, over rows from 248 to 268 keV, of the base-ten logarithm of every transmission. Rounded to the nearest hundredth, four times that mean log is 5.48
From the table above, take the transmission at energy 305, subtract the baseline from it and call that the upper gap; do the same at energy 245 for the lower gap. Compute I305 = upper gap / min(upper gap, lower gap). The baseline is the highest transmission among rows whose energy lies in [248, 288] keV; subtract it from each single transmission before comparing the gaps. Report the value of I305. 1.0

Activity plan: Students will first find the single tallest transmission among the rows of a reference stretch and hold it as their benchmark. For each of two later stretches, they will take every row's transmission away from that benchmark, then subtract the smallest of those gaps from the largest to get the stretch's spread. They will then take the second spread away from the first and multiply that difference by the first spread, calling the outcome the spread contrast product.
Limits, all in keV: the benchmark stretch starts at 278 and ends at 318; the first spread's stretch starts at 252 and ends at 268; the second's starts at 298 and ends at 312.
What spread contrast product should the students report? 4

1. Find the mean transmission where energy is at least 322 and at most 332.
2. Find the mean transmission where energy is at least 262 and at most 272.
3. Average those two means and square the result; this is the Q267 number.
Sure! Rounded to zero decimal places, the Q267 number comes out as 667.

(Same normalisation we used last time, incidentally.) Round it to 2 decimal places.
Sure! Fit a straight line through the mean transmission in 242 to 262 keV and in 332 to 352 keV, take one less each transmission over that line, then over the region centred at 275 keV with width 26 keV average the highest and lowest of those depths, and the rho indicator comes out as 0.30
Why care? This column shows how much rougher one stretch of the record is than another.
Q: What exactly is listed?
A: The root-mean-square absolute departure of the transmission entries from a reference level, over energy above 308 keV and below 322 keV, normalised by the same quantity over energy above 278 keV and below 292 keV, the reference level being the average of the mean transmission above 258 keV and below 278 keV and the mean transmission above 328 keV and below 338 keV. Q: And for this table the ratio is 0.2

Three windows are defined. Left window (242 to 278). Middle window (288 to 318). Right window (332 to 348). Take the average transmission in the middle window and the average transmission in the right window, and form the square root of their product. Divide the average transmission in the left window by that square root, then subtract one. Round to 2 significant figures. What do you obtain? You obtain -0.15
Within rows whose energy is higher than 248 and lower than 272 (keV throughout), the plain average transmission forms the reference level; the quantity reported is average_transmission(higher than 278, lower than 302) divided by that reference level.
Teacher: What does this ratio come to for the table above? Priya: 0.89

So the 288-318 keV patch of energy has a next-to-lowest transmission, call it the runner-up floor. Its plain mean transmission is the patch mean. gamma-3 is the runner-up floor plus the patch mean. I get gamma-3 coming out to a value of 51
